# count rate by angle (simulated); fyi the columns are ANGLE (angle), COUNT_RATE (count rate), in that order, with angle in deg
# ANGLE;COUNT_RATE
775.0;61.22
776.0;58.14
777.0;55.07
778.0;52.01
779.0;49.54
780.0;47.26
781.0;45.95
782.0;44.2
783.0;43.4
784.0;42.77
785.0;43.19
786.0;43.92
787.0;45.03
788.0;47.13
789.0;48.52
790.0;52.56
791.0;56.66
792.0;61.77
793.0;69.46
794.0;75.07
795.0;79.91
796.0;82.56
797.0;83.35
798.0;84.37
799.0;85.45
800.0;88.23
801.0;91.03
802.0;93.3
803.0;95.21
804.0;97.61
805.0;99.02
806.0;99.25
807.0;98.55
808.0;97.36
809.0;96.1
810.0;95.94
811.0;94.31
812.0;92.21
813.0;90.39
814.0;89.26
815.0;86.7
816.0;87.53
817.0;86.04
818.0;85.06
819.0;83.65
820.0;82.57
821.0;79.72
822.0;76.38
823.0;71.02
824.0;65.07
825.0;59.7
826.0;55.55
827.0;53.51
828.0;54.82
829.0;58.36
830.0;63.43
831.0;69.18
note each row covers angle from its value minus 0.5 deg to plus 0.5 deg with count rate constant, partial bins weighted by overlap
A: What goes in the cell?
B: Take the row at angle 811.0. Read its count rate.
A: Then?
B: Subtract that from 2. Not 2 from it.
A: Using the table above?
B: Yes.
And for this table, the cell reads -92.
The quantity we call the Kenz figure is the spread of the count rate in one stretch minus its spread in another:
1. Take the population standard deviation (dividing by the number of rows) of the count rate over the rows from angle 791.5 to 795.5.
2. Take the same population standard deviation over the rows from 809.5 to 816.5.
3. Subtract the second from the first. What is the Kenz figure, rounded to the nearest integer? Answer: 4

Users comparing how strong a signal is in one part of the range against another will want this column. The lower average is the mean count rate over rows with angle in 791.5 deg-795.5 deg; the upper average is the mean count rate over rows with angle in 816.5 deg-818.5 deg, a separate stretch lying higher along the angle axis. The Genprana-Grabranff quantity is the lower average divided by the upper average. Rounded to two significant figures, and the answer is 0.84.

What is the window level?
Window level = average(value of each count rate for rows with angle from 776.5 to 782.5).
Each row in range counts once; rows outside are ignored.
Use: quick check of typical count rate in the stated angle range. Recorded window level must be 49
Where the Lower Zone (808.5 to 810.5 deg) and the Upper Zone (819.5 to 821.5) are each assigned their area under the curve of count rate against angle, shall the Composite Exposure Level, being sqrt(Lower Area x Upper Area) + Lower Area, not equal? 369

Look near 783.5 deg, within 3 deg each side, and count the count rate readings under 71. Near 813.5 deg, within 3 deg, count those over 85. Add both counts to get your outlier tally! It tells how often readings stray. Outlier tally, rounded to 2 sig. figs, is 12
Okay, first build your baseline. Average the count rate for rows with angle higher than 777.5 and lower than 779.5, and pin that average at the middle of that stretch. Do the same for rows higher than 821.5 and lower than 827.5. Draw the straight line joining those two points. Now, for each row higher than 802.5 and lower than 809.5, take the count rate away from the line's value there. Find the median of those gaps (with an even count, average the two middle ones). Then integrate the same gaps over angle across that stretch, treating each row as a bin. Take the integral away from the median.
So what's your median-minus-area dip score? 235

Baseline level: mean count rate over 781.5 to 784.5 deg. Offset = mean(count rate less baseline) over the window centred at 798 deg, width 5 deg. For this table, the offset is 41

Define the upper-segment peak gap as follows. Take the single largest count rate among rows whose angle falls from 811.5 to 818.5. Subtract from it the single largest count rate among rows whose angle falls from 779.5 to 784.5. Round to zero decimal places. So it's 45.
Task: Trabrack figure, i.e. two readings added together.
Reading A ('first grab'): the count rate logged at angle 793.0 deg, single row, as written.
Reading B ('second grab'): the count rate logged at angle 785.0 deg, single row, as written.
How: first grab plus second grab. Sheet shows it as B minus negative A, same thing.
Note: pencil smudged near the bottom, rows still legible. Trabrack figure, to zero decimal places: 113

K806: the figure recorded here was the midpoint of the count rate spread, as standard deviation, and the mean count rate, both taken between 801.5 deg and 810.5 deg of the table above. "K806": 49.4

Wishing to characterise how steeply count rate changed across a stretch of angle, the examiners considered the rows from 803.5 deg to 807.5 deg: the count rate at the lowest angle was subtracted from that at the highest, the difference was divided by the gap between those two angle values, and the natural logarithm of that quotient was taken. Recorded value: -1.2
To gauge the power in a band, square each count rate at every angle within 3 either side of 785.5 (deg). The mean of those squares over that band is 1959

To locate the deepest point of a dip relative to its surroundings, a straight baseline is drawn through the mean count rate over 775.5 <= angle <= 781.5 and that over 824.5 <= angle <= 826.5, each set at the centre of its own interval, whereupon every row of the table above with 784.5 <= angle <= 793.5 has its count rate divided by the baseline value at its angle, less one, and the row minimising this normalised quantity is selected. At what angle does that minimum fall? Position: 785.0 deg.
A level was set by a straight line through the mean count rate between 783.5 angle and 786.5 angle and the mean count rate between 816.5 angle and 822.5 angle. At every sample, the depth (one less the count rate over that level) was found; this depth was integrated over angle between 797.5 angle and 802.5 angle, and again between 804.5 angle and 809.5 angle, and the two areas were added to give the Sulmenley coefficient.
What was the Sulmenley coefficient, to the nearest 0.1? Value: -4.5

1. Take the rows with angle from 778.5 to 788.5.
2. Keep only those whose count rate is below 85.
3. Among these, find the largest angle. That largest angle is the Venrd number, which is 788.0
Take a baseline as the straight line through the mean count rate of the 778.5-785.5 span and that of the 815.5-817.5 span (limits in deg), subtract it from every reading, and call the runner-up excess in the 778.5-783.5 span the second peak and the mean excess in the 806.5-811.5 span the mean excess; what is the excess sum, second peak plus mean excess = 23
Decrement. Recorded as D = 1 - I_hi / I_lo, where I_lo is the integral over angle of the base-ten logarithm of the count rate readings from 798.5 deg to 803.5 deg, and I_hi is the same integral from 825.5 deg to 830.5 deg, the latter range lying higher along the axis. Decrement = 0.10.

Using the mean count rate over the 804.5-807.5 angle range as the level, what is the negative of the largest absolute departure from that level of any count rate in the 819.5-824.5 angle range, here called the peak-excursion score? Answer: -34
